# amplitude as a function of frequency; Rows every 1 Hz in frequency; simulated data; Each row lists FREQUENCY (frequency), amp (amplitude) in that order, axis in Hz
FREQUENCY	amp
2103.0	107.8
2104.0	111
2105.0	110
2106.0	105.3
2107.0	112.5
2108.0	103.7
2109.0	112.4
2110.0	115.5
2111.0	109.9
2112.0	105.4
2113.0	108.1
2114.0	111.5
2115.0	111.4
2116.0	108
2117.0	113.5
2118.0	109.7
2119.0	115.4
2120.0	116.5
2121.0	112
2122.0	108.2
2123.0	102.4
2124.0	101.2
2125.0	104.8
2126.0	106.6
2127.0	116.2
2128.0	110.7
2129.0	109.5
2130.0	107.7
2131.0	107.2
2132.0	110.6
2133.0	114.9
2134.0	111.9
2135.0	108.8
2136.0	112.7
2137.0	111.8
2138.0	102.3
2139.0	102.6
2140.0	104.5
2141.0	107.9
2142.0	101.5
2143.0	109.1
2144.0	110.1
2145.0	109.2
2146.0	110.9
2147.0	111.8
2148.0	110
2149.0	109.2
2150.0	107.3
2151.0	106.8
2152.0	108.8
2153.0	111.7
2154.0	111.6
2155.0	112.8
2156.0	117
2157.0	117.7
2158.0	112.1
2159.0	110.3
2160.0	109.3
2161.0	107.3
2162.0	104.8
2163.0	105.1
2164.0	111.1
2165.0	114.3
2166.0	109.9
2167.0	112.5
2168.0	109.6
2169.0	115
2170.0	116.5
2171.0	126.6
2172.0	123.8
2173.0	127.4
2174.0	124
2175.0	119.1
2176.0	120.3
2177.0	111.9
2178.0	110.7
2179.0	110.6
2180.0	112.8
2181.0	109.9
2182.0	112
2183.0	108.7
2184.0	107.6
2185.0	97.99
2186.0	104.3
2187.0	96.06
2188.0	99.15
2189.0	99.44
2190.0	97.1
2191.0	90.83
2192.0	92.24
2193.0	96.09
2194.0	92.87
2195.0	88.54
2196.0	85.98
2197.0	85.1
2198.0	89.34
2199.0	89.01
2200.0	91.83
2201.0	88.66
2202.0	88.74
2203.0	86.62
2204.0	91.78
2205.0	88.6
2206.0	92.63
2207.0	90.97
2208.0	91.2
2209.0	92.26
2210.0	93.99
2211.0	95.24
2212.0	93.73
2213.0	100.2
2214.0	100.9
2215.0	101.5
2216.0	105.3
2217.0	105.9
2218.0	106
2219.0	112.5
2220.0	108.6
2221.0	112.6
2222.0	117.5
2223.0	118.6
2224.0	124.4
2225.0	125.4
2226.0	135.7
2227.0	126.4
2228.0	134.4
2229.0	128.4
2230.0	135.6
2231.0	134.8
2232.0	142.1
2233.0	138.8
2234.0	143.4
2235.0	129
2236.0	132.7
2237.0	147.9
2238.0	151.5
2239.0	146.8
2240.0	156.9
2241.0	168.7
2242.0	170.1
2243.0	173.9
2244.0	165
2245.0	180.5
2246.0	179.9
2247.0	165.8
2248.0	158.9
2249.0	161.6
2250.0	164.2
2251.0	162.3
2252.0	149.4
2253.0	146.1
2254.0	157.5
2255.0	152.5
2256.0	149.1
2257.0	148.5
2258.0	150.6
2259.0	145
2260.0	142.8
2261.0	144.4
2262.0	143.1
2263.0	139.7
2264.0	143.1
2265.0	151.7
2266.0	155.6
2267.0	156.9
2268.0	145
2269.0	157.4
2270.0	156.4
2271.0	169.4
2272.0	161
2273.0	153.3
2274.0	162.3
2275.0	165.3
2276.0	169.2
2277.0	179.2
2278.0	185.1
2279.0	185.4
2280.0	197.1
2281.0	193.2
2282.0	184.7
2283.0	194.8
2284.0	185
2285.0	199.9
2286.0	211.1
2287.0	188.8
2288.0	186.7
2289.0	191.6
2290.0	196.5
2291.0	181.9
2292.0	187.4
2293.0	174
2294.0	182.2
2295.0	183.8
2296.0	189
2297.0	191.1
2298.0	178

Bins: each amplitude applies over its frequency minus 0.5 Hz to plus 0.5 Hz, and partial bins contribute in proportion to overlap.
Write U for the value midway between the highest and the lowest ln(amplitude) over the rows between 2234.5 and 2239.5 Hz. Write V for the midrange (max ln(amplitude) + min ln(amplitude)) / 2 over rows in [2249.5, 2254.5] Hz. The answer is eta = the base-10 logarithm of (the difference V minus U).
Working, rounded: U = 4.94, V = 5.04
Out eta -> -1.0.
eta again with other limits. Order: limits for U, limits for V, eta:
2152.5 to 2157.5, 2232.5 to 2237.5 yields -0.7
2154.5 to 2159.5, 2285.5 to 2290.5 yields -0.3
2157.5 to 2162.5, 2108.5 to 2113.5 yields -1.7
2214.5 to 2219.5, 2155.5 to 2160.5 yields -1.2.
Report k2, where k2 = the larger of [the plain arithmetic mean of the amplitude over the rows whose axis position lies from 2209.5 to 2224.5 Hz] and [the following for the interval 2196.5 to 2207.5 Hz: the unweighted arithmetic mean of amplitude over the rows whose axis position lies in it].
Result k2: 106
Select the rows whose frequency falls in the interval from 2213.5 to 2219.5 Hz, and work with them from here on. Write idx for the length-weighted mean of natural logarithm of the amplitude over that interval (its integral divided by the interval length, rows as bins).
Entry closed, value 4.66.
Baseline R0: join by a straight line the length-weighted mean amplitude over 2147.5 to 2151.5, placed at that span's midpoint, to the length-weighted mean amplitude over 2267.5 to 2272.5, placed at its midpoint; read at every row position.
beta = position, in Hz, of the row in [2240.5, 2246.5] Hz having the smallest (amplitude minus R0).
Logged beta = 2244.0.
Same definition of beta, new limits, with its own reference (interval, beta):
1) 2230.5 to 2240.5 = 2235.0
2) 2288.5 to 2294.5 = 2293.0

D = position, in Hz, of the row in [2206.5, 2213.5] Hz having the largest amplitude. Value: 2213.0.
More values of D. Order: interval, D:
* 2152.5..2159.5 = 2157.0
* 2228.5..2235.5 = 2234.0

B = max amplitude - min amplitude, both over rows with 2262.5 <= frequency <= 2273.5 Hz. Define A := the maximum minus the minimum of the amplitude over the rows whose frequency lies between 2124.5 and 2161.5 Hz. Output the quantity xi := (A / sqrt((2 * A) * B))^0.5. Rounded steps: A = 16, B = 29.7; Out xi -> 0.72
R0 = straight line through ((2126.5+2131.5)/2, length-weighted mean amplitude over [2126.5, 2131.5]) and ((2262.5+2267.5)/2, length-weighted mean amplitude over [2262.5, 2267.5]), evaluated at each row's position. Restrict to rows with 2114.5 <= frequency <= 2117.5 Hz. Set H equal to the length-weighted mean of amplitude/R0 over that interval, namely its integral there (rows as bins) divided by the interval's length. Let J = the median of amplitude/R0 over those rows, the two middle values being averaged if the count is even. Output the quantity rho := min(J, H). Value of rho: 1.04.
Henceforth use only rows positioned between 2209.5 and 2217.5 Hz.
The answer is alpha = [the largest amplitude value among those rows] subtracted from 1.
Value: -105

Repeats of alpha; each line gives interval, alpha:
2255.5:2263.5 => -150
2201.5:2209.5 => -92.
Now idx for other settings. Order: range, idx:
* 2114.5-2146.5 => 4.69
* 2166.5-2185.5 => 4.74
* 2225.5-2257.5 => 5.01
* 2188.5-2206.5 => 4.51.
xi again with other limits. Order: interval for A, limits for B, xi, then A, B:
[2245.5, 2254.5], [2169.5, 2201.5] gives 0.80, 34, 42.3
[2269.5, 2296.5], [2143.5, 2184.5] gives 1.06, 58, 22.6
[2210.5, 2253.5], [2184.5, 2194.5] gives 1.34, 87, 13.5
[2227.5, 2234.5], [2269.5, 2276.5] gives 0.83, 15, 16.1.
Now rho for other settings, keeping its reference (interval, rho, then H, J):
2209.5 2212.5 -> 0.70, 0.7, 0.7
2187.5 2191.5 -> 0.76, 0.8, 0.8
